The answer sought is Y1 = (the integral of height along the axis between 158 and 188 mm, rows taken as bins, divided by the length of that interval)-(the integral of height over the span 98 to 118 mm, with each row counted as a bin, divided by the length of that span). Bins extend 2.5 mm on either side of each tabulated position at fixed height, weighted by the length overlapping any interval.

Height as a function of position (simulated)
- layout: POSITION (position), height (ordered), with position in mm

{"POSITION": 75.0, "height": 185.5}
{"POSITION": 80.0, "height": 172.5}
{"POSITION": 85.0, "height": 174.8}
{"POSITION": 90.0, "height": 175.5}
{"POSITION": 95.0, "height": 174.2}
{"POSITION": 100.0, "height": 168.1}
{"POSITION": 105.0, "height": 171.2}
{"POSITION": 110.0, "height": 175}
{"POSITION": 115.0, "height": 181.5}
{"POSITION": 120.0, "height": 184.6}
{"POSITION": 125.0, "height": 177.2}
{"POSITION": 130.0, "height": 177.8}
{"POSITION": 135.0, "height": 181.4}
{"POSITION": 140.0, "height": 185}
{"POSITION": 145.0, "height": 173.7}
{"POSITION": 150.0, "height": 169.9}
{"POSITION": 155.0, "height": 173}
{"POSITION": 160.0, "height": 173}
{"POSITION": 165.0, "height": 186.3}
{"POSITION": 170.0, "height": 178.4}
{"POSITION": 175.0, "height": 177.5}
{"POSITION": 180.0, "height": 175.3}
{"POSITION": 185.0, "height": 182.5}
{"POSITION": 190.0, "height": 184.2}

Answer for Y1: 4.7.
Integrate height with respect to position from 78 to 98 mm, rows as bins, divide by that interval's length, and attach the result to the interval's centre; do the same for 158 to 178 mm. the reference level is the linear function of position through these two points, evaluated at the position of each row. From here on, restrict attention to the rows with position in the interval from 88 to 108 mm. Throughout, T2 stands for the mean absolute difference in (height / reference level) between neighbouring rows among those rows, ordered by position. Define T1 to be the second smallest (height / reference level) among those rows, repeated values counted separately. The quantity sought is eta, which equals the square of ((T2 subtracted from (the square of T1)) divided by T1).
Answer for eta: 0.91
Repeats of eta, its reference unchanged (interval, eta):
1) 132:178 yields 0.88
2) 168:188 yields 0.94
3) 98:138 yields 0.91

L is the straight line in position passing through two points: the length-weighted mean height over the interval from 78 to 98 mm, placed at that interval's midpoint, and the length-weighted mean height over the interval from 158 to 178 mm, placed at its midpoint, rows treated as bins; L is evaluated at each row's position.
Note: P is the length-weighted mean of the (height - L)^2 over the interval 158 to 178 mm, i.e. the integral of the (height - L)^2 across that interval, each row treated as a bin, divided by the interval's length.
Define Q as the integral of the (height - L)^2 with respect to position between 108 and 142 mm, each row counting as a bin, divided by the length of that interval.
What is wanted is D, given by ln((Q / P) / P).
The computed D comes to -2.9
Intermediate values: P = 22.4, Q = 27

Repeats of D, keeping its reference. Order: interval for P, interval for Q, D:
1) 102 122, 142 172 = -3.3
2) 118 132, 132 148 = -2.9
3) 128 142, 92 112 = -3.9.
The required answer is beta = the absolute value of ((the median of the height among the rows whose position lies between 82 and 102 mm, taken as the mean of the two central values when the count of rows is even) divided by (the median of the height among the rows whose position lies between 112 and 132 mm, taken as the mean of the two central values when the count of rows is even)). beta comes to 0.97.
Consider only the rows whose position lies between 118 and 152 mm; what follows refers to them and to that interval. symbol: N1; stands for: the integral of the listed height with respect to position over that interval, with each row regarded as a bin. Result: 6071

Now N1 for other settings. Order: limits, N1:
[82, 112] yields 5193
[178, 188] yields 1793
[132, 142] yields 1828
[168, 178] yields 1778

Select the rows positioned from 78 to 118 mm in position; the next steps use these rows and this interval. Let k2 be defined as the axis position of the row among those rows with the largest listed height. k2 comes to 115.0 mm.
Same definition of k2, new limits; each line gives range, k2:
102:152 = 140.0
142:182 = 165.0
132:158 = 140.0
